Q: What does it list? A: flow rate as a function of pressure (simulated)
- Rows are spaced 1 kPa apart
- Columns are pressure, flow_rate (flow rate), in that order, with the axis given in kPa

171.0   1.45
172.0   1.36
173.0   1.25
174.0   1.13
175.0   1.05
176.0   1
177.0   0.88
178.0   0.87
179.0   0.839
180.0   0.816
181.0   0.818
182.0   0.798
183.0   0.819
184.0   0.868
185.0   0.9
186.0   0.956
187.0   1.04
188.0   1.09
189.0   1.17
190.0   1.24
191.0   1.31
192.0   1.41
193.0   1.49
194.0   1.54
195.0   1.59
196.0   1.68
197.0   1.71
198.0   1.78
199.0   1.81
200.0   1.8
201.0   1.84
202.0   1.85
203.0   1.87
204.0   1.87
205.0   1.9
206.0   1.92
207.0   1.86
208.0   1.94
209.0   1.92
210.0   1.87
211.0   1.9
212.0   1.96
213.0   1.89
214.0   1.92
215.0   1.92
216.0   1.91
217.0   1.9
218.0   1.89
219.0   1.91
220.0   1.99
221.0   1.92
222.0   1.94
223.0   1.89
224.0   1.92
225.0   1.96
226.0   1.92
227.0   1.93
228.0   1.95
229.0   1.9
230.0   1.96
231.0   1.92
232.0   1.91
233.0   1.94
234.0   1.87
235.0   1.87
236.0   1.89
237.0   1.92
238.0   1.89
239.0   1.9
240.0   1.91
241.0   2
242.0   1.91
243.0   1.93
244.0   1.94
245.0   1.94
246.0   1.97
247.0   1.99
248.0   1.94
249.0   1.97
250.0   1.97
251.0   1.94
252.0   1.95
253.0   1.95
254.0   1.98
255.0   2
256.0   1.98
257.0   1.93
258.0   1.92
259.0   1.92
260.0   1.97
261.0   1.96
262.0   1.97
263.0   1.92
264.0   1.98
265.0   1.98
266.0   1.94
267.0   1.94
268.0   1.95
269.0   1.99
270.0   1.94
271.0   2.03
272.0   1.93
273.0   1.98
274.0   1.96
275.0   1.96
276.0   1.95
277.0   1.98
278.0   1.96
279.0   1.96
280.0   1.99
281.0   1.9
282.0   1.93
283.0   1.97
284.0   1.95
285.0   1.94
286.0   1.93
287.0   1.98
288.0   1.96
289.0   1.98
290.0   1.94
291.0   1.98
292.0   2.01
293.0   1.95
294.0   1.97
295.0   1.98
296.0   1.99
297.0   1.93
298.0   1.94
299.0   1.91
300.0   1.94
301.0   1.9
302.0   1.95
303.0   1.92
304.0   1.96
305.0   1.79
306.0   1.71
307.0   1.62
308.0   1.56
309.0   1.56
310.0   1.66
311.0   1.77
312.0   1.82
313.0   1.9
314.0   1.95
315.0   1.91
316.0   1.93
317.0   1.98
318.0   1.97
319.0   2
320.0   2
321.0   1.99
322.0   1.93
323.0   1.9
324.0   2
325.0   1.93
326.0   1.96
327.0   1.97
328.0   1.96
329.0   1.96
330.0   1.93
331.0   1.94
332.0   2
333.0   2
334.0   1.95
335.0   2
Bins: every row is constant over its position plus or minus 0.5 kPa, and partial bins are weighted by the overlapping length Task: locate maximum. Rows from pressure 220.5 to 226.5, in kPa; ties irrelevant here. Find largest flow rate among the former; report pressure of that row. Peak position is 225.0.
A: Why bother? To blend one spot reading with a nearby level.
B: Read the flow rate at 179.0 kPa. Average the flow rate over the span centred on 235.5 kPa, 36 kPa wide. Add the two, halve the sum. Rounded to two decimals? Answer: 1.38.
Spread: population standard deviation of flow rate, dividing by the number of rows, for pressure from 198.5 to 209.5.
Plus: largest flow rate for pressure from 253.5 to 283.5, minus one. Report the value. 1.07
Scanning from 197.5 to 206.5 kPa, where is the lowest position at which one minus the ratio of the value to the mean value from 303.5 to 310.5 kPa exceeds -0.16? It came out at 198.0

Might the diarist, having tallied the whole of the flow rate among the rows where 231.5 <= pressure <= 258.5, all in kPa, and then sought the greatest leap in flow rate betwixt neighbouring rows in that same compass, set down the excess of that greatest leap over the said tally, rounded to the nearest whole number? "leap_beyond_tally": -52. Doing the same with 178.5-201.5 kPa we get -29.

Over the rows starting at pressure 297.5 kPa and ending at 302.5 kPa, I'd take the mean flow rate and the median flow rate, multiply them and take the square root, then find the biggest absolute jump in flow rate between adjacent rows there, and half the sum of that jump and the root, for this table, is 0.99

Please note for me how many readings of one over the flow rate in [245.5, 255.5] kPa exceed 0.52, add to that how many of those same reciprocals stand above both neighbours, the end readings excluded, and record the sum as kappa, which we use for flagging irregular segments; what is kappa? 2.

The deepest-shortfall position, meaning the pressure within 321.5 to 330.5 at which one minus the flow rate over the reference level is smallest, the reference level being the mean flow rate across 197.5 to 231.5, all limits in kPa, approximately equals 324.0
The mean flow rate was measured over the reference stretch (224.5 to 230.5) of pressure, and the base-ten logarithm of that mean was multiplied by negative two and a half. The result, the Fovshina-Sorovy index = -0.72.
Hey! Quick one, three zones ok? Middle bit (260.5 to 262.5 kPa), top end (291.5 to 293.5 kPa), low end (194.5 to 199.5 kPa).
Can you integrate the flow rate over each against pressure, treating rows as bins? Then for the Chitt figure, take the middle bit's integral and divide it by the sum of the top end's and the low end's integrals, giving 0.3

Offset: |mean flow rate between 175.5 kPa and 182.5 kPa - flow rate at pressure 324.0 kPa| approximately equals 1.14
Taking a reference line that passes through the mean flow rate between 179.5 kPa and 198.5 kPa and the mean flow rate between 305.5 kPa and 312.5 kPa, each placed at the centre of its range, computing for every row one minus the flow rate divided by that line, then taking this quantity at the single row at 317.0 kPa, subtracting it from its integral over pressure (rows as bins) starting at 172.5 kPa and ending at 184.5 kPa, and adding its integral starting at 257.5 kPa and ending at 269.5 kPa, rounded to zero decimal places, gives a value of -1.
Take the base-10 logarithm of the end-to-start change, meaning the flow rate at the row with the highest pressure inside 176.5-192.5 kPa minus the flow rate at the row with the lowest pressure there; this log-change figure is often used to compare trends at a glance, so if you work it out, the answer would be -0.28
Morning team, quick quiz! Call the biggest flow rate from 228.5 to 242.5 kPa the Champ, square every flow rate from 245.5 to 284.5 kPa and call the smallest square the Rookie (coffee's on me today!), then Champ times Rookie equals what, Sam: 7.2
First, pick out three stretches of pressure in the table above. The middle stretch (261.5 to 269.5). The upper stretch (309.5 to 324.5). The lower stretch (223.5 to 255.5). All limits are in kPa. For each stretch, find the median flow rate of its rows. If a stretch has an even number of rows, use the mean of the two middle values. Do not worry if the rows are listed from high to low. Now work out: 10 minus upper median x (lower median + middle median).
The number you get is 2.5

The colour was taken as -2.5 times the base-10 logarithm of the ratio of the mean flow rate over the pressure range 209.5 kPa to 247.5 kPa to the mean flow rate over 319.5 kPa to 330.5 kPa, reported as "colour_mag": 0.020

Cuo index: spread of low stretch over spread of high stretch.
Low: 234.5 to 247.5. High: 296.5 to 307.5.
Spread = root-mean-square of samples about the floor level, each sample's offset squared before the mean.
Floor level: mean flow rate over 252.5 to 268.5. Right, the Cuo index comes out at 0.3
